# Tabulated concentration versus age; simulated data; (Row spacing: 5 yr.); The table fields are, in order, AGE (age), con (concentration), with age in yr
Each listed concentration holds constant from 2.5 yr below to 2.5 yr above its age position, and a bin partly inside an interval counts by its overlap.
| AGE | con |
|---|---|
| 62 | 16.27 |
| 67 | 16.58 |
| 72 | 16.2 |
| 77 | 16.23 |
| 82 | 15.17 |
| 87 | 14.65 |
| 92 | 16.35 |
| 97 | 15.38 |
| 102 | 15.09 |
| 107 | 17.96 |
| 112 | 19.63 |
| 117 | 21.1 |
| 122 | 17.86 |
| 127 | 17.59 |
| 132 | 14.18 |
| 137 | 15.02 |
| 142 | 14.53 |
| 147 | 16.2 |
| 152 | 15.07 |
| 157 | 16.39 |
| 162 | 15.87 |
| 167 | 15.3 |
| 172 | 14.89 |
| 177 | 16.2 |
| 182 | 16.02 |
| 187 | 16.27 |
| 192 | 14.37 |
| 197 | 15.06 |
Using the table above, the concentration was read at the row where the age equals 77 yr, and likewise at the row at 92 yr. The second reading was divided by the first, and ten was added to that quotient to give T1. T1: 11.01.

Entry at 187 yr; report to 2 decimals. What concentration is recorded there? 16.27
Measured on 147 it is 16.20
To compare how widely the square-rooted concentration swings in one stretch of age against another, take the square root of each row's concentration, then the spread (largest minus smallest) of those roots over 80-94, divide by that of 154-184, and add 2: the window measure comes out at 3.1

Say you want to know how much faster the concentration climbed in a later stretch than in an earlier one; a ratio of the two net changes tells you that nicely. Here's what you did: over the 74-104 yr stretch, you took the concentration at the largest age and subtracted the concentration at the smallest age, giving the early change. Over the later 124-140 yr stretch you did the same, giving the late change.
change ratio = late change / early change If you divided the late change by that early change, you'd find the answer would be 2.25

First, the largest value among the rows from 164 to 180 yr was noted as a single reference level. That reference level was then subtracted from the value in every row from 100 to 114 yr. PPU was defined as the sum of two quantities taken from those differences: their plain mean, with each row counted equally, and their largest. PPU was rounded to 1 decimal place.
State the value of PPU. 4.8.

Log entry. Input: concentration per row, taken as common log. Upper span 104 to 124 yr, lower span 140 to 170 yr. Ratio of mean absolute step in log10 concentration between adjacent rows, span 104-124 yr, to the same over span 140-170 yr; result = 1.6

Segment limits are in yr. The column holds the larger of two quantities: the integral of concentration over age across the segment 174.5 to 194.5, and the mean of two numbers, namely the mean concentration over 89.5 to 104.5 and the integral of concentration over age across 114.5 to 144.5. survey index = 314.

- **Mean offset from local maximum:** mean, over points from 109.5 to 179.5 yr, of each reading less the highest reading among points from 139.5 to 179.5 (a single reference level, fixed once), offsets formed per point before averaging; 0.0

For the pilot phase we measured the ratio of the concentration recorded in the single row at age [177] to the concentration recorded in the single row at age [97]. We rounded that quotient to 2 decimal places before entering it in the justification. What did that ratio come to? 1.05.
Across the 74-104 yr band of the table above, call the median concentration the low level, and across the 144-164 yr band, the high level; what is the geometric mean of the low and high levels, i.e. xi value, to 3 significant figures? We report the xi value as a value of 15.7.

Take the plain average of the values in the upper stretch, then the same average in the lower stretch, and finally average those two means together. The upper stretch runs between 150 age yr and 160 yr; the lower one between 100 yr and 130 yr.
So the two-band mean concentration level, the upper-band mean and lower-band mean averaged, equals 17.0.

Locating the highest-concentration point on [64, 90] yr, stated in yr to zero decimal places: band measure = 67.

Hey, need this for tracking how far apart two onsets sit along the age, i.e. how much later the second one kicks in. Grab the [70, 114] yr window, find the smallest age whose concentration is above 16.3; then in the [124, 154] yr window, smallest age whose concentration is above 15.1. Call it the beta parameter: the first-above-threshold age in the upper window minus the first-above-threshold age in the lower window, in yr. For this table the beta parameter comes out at 35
